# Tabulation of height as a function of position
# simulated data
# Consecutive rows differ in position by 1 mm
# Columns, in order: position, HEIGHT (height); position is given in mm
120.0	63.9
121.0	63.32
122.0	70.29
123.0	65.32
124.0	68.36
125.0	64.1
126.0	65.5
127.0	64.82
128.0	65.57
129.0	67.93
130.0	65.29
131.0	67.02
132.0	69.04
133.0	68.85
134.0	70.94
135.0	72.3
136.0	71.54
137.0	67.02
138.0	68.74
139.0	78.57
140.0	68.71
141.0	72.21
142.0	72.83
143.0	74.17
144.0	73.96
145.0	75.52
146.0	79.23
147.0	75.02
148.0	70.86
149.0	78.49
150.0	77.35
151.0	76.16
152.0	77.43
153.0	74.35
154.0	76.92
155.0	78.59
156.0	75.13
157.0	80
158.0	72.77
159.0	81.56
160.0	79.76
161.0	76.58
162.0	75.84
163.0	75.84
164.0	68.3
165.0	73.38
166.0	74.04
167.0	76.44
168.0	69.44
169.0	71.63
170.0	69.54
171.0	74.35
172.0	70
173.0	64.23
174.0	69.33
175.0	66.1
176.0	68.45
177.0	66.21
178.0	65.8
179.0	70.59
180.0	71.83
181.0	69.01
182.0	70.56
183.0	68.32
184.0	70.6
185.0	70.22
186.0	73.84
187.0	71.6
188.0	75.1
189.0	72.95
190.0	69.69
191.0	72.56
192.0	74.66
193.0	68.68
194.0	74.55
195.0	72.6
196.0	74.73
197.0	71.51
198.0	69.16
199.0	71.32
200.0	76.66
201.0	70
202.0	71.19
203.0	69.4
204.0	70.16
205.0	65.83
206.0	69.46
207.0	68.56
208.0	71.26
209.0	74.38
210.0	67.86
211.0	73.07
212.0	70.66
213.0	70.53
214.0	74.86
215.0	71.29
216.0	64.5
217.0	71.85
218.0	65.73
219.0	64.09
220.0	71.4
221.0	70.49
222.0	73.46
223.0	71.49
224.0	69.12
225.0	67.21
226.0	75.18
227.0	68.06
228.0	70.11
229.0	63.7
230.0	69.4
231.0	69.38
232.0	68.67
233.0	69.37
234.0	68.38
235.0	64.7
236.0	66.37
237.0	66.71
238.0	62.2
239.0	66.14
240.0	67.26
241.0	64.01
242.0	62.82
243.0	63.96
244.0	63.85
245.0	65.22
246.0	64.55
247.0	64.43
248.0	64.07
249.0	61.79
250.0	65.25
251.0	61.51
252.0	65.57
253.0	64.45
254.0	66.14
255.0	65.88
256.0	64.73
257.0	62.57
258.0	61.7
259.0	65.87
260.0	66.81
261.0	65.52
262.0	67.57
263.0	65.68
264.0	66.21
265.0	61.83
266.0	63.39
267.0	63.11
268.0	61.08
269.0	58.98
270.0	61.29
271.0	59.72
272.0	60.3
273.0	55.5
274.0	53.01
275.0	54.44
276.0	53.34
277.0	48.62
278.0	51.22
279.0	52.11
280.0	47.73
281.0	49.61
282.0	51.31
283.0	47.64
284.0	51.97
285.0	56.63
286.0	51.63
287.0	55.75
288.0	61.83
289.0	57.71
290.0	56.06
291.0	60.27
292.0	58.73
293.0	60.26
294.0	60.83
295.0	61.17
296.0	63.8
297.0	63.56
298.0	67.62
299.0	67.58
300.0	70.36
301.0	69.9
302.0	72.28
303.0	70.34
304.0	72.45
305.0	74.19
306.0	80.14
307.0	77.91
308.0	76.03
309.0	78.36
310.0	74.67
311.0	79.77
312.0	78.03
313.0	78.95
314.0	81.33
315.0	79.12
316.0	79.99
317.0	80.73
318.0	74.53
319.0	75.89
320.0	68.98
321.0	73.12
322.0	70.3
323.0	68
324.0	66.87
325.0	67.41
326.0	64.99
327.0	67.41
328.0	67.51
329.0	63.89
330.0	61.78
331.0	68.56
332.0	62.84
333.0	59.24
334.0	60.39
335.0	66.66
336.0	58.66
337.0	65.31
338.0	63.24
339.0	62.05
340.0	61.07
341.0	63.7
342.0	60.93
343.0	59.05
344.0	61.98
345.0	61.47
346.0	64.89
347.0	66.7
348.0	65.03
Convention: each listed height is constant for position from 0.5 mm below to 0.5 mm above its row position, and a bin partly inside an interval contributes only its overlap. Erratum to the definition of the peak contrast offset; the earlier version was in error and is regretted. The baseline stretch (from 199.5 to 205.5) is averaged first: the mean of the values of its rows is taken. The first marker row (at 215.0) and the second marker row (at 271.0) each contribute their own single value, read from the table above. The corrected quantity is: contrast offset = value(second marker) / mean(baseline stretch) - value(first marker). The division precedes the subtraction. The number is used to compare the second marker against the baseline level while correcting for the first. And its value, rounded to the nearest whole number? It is -70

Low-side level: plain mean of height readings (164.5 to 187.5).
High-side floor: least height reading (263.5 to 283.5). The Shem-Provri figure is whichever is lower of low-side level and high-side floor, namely 48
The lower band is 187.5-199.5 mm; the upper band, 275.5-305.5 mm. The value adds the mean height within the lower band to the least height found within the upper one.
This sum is 120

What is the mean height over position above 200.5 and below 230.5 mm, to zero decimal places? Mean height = 70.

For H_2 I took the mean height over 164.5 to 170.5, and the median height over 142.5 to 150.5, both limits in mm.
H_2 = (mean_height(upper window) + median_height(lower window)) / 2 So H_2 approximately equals 74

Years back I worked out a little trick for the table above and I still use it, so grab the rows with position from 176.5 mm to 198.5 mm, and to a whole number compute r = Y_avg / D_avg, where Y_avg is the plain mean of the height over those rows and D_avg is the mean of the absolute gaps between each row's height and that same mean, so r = 33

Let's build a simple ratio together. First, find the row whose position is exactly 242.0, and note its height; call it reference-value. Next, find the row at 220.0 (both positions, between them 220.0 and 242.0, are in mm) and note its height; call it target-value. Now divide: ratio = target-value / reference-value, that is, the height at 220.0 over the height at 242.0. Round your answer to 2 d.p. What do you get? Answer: 1.14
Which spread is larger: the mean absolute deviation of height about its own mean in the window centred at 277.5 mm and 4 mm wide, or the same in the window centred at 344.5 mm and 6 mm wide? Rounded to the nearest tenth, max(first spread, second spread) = 2.2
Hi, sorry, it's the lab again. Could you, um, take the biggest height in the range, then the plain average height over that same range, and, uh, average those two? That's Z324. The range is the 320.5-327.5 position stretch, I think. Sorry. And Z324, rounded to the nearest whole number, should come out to 71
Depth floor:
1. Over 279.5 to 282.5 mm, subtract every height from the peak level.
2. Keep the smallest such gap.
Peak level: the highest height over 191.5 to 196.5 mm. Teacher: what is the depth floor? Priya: 23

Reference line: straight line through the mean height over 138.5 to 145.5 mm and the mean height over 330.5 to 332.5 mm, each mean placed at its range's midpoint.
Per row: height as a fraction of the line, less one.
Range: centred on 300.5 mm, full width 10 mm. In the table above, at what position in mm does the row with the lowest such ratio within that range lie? 297.0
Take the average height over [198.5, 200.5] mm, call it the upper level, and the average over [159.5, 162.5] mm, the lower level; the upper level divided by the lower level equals 0.96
